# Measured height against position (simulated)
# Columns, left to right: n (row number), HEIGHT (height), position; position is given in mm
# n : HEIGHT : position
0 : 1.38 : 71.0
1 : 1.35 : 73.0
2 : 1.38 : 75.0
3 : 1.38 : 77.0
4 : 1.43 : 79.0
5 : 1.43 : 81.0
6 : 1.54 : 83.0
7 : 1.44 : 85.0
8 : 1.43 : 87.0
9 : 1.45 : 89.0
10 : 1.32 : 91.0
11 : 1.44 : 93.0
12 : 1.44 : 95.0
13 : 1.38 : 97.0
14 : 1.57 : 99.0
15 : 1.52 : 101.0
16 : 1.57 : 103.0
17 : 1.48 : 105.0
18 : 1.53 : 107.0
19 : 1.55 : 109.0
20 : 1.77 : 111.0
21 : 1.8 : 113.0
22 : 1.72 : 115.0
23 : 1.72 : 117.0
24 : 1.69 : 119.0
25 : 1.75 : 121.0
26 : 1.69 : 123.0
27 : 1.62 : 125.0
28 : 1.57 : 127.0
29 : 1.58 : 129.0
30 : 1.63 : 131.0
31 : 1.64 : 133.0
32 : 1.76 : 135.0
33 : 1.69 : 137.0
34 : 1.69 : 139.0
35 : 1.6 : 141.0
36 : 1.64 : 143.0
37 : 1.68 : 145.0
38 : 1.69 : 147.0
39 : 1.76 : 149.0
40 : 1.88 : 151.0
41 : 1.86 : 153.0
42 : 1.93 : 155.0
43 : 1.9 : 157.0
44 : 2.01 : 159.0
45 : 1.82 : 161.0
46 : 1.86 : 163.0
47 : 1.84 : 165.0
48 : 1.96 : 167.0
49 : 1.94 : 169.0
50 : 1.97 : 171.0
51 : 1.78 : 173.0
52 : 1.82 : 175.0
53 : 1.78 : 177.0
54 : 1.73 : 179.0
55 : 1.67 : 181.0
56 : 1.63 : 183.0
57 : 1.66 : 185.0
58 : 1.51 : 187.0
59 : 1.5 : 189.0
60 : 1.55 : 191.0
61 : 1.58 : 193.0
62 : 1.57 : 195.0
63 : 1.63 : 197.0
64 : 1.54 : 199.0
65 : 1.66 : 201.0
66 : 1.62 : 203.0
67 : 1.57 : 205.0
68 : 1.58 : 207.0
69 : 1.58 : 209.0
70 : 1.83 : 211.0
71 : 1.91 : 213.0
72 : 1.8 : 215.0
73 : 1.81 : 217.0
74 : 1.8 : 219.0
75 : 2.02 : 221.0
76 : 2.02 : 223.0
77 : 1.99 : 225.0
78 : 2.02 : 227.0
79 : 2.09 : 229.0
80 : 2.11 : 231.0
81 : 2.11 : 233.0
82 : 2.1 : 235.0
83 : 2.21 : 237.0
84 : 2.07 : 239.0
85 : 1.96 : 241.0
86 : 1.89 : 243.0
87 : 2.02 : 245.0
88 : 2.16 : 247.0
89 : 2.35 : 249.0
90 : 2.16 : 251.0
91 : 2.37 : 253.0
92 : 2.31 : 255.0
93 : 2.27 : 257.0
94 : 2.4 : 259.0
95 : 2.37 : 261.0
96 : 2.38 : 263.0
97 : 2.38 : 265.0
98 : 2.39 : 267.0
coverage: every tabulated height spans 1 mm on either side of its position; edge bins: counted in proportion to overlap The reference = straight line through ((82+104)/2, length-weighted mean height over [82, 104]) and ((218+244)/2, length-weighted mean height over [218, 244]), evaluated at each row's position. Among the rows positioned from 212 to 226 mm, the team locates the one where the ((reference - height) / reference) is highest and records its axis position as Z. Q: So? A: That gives 219.0 mm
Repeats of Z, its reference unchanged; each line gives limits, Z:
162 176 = 173.0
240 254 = 243.0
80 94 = 91.0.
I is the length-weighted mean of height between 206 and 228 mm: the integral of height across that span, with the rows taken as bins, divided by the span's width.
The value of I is 1.85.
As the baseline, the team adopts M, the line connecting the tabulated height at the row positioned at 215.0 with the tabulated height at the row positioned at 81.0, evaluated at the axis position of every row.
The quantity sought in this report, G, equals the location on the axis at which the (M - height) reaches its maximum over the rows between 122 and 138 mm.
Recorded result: 127.0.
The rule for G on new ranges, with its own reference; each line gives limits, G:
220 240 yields 225.0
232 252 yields 243.0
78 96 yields 91.0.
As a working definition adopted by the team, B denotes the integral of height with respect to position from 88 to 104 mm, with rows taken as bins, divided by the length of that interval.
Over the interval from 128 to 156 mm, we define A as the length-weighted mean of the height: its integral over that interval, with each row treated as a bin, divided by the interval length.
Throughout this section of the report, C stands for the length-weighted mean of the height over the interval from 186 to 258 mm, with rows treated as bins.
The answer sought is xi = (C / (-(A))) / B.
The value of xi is -0.76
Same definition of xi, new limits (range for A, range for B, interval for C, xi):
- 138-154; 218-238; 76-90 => -0.41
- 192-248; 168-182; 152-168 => -0.56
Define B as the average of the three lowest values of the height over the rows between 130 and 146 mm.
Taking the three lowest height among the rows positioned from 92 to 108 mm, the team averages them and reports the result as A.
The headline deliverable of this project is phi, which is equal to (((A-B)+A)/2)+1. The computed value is 1.61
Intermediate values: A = 1.42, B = 1.62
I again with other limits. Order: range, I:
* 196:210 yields 1.60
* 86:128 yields 1.57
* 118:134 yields 1.65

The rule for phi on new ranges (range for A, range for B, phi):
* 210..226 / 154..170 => 1.88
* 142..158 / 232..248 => 1.69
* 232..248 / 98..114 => 2.20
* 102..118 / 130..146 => 1.71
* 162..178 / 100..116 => 2.04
